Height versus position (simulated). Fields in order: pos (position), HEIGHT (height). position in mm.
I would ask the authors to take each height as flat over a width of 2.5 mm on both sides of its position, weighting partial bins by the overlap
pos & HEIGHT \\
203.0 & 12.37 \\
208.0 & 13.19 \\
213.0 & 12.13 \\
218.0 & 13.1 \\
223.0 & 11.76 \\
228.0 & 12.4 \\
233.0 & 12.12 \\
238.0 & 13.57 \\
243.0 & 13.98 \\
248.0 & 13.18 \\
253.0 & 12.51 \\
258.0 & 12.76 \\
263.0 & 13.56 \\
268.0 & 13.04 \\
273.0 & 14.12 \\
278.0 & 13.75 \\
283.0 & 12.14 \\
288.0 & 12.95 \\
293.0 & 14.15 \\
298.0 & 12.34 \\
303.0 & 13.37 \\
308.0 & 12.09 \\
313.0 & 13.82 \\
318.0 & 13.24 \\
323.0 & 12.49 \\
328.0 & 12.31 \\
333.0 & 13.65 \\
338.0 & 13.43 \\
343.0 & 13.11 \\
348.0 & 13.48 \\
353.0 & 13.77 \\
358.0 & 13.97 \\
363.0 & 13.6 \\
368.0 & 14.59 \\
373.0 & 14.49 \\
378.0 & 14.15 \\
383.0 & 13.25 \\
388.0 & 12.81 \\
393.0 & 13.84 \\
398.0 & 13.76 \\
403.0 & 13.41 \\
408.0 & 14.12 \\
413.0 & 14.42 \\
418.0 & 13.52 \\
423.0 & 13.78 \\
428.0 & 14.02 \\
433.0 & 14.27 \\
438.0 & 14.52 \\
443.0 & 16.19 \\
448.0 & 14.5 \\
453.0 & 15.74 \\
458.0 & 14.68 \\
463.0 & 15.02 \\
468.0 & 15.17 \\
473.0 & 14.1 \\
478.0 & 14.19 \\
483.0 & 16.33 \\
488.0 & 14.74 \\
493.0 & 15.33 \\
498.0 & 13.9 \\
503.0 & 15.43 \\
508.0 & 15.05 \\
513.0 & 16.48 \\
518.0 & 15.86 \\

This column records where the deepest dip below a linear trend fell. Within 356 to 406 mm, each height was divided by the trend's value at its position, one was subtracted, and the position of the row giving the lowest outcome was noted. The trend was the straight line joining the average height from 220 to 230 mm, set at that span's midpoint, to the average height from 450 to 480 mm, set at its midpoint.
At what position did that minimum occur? 388.0 mm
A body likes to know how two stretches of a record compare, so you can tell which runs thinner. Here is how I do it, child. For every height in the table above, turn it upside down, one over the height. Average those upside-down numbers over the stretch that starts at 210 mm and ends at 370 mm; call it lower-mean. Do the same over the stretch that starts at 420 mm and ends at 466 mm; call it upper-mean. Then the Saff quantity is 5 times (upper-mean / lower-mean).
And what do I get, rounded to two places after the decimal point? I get 4.45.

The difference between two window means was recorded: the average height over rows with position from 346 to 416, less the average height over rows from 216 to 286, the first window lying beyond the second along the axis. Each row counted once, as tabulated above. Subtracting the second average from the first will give 0.83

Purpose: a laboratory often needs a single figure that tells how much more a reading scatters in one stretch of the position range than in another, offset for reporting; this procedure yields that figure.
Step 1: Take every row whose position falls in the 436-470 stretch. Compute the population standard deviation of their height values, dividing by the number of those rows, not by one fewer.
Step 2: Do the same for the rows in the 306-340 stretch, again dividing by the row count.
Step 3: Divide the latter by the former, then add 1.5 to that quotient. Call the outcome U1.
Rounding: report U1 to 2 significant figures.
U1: 2.6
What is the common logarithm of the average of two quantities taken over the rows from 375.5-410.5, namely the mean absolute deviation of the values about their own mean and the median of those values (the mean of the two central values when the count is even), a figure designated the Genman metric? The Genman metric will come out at 0.850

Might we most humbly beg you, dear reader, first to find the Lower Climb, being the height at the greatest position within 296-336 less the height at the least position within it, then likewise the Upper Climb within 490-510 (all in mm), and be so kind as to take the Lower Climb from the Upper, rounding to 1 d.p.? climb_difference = -1.6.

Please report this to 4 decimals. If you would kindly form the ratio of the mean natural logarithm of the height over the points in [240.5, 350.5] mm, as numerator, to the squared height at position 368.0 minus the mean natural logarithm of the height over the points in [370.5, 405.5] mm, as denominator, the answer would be 0.0123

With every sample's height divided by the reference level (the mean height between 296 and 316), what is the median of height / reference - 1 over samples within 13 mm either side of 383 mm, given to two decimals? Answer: 0.07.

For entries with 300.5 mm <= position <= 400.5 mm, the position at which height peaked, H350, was 368.0 mm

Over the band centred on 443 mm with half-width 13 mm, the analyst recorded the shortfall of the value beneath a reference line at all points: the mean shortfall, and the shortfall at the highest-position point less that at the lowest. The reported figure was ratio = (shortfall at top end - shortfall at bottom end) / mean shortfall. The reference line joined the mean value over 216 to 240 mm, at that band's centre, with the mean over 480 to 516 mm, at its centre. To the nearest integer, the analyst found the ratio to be 5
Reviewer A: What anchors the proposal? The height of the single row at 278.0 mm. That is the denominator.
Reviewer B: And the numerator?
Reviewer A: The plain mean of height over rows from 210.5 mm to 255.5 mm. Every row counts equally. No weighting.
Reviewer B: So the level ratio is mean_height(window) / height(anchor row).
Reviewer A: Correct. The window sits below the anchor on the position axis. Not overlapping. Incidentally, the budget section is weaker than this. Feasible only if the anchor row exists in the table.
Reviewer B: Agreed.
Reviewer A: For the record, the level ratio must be 0.93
